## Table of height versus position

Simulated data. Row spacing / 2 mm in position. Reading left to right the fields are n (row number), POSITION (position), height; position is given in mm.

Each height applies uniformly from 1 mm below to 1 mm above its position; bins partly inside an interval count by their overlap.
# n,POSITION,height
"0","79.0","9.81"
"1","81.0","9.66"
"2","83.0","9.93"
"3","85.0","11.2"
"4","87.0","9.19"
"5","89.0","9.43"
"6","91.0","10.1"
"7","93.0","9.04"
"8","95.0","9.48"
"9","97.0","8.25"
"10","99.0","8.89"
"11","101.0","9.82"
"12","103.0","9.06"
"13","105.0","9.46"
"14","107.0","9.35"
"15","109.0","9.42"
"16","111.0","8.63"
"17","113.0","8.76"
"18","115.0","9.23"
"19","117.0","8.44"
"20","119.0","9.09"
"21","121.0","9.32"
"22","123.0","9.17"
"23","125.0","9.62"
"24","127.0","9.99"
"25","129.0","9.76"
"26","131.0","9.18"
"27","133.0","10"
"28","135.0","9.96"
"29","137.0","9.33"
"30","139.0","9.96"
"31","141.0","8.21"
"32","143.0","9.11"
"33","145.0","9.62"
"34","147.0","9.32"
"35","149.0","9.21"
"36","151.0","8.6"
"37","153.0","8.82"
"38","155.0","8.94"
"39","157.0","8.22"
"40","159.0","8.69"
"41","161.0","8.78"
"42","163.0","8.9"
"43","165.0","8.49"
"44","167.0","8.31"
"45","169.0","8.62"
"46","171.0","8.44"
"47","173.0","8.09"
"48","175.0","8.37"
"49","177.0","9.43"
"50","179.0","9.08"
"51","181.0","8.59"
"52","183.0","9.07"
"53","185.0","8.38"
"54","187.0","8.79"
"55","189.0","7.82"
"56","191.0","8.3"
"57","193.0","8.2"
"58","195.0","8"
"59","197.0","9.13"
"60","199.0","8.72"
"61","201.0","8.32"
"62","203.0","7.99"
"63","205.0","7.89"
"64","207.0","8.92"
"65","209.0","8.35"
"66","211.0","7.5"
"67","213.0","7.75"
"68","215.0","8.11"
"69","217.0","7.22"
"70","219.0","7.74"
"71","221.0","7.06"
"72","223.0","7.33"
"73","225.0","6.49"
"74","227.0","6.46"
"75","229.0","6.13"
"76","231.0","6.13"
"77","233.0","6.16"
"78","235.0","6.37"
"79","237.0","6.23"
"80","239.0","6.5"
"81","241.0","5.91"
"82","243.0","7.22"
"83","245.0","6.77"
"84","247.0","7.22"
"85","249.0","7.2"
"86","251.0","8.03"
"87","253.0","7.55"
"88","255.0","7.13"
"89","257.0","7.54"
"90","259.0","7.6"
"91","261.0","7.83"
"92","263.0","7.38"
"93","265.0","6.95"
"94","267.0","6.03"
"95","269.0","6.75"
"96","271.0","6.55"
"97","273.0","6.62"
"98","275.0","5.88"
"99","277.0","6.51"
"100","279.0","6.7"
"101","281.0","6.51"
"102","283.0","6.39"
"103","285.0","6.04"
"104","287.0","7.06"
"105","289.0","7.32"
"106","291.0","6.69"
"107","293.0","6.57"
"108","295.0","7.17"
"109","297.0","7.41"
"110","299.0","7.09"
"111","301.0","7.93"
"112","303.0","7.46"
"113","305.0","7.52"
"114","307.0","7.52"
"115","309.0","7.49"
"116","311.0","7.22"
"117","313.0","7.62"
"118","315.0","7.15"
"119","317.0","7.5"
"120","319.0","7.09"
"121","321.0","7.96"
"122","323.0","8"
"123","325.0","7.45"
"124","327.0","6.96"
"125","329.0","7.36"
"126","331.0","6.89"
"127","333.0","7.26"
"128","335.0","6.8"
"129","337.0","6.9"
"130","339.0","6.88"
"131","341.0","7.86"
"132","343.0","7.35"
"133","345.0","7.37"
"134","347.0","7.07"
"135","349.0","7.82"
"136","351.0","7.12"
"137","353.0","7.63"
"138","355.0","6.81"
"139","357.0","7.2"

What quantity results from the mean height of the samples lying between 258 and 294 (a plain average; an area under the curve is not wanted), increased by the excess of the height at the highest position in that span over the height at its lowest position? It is 5.7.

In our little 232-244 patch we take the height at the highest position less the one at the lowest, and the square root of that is 1.0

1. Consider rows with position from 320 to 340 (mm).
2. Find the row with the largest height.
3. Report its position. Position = 323.0 mm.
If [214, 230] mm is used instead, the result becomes 215.0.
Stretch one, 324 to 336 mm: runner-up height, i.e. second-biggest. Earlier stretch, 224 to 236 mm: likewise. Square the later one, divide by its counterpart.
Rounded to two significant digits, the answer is 8.4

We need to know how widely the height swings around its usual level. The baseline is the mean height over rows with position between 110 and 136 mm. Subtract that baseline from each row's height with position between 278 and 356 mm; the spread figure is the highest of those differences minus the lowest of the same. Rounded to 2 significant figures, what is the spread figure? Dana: 2.0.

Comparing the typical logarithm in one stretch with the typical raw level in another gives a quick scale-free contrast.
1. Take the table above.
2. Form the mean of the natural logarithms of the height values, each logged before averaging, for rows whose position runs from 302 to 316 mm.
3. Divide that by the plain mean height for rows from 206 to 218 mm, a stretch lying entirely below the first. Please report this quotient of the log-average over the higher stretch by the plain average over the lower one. 0.251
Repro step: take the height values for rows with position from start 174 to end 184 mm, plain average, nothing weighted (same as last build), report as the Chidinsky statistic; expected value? 8.91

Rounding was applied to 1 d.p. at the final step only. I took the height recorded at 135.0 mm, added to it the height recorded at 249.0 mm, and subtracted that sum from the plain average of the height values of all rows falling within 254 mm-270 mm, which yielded -10.0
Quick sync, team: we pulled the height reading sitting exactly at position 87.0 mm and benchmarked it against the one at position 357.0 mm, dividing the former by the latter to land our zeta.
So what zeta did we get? 1.28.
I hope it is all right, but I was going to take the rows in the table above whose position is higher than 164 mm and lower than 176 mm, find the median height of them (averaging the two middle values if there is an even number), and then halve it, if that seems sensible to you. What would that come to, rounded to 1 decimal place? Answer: 4.2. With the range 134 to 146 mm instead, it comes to 4.7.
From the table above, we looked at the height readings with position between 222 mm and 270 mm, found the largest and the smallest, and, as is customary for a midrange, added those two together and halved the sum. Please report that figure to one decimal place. 7.0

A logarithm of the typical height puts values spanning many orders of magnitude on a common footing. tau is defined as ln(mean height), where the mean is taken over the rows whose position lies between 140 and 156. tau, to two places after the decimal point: 2.19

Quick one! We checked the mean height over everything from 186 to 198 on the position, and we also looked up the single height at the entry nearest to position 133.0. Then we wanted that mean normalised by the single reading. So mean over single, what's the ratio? 0.837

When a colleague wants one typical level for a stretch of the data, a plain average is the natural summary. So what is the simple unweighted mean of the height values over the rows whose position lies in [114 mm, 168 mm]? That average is 9.1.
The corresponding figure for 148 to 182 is 8.7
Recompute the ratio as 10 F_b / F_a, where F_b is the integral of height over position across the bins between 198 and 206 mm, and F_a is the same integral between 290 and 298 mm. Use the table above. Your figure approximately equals 11.8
